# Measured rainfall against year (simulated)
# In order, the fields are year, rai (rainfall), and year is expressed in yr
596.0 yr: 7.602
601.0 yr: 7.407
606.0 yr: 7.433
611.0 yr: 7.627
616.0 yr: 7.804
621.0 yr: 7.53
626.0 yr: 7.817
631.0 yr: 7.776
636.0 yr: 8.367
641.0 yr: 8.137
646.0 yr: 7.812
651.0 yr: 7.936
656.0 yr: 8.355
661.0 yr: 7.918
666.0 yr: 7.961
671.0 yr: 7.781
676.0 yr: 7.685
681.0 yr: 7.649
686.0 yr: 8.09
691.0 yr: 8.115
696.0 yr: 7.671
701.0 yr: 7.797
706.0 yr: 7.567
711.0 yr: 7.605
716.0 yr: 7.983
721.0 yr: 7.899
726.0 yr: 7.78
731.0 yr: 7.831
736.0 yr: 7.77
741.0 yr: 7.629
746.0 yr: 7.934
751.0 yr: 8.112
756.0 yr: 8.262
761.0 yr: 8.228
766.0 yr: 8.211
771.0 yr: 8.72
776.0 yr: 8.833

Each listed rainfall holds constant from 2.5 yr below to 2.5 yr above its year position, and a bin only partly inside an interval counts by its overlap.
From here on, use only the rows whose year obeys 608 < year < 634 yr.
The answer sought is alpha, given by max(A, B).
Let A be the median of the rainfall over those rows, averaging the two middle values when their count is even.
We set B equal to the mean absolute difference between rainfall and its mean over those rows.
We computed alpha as 7.78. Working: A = 7.78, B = 0.11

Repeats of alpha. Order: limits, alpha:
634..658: 8.14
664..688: 7.78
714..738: 7.83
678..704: 7.80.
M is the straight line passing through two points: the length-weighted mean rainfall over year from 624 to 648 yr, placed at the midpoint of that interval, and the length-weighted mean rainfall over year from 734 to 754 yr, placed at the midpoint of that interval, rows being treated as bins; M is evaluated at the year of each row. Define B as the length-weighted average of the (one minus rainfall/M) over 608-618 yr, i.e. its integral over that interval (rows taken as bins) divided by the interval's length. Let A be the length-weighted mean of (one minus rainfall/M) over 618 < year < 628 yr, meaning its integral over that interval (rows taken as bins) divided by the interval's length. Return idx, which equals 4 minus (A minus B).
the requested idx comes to 4.00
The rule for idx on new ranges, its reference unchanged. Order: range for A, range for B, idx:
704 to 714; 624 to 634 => 3.98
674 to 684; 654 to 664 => 3.95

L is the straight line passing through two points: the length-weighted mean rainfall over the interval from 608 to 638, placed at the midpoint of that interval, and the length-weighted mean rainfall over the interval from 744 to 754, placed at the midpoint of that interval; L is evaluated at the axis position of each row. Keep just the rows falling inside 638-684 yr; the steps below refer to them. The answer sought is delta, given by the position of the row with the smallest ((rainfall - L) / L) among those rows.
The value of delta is 681.0 yr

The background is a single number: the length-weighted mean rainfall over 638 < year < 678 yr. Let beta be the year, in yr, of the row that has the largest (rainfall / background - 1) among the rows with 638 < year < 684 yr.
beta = 656.0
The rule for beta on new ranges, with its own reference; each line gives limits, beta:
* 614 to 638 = 636.0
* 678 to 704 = 691.0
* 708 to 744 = 716.0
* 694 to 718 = 716.0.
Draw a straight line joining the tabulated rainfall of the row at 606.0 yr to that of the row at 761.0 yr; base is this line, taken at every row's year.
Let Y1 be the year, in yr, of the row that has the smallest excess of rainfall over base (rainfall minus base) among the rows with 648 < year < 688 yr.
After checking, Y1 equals 681.0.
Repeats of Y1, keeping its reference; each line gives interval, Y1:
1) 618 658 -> 621.0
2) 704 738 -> 706.0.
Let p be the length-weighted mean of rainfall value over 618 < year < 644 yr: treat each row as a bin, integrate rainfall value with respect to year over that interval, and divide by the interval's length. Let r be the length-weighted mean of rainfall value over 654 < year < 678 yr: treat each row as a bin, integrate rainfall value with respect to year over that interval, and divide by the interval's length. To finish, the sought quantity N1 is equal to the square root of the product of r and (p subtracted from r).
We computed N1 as 0.4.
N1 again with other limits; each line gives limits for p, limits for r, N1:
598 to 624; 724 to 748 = 1.3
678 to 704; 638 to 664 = 1.2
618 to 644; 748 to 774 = 1.8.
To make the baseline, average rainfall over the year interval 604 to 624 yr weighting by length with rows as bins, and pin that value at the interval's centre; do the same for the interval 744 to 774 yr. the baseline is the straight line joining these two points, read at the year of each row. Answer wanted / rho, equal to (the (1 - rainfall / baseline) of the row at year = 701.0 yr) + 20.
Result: 20.03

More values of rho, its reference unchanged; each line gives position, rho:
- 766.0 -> 20.01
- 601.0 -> 20.02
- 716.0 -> 20.01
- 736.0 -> 20.05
